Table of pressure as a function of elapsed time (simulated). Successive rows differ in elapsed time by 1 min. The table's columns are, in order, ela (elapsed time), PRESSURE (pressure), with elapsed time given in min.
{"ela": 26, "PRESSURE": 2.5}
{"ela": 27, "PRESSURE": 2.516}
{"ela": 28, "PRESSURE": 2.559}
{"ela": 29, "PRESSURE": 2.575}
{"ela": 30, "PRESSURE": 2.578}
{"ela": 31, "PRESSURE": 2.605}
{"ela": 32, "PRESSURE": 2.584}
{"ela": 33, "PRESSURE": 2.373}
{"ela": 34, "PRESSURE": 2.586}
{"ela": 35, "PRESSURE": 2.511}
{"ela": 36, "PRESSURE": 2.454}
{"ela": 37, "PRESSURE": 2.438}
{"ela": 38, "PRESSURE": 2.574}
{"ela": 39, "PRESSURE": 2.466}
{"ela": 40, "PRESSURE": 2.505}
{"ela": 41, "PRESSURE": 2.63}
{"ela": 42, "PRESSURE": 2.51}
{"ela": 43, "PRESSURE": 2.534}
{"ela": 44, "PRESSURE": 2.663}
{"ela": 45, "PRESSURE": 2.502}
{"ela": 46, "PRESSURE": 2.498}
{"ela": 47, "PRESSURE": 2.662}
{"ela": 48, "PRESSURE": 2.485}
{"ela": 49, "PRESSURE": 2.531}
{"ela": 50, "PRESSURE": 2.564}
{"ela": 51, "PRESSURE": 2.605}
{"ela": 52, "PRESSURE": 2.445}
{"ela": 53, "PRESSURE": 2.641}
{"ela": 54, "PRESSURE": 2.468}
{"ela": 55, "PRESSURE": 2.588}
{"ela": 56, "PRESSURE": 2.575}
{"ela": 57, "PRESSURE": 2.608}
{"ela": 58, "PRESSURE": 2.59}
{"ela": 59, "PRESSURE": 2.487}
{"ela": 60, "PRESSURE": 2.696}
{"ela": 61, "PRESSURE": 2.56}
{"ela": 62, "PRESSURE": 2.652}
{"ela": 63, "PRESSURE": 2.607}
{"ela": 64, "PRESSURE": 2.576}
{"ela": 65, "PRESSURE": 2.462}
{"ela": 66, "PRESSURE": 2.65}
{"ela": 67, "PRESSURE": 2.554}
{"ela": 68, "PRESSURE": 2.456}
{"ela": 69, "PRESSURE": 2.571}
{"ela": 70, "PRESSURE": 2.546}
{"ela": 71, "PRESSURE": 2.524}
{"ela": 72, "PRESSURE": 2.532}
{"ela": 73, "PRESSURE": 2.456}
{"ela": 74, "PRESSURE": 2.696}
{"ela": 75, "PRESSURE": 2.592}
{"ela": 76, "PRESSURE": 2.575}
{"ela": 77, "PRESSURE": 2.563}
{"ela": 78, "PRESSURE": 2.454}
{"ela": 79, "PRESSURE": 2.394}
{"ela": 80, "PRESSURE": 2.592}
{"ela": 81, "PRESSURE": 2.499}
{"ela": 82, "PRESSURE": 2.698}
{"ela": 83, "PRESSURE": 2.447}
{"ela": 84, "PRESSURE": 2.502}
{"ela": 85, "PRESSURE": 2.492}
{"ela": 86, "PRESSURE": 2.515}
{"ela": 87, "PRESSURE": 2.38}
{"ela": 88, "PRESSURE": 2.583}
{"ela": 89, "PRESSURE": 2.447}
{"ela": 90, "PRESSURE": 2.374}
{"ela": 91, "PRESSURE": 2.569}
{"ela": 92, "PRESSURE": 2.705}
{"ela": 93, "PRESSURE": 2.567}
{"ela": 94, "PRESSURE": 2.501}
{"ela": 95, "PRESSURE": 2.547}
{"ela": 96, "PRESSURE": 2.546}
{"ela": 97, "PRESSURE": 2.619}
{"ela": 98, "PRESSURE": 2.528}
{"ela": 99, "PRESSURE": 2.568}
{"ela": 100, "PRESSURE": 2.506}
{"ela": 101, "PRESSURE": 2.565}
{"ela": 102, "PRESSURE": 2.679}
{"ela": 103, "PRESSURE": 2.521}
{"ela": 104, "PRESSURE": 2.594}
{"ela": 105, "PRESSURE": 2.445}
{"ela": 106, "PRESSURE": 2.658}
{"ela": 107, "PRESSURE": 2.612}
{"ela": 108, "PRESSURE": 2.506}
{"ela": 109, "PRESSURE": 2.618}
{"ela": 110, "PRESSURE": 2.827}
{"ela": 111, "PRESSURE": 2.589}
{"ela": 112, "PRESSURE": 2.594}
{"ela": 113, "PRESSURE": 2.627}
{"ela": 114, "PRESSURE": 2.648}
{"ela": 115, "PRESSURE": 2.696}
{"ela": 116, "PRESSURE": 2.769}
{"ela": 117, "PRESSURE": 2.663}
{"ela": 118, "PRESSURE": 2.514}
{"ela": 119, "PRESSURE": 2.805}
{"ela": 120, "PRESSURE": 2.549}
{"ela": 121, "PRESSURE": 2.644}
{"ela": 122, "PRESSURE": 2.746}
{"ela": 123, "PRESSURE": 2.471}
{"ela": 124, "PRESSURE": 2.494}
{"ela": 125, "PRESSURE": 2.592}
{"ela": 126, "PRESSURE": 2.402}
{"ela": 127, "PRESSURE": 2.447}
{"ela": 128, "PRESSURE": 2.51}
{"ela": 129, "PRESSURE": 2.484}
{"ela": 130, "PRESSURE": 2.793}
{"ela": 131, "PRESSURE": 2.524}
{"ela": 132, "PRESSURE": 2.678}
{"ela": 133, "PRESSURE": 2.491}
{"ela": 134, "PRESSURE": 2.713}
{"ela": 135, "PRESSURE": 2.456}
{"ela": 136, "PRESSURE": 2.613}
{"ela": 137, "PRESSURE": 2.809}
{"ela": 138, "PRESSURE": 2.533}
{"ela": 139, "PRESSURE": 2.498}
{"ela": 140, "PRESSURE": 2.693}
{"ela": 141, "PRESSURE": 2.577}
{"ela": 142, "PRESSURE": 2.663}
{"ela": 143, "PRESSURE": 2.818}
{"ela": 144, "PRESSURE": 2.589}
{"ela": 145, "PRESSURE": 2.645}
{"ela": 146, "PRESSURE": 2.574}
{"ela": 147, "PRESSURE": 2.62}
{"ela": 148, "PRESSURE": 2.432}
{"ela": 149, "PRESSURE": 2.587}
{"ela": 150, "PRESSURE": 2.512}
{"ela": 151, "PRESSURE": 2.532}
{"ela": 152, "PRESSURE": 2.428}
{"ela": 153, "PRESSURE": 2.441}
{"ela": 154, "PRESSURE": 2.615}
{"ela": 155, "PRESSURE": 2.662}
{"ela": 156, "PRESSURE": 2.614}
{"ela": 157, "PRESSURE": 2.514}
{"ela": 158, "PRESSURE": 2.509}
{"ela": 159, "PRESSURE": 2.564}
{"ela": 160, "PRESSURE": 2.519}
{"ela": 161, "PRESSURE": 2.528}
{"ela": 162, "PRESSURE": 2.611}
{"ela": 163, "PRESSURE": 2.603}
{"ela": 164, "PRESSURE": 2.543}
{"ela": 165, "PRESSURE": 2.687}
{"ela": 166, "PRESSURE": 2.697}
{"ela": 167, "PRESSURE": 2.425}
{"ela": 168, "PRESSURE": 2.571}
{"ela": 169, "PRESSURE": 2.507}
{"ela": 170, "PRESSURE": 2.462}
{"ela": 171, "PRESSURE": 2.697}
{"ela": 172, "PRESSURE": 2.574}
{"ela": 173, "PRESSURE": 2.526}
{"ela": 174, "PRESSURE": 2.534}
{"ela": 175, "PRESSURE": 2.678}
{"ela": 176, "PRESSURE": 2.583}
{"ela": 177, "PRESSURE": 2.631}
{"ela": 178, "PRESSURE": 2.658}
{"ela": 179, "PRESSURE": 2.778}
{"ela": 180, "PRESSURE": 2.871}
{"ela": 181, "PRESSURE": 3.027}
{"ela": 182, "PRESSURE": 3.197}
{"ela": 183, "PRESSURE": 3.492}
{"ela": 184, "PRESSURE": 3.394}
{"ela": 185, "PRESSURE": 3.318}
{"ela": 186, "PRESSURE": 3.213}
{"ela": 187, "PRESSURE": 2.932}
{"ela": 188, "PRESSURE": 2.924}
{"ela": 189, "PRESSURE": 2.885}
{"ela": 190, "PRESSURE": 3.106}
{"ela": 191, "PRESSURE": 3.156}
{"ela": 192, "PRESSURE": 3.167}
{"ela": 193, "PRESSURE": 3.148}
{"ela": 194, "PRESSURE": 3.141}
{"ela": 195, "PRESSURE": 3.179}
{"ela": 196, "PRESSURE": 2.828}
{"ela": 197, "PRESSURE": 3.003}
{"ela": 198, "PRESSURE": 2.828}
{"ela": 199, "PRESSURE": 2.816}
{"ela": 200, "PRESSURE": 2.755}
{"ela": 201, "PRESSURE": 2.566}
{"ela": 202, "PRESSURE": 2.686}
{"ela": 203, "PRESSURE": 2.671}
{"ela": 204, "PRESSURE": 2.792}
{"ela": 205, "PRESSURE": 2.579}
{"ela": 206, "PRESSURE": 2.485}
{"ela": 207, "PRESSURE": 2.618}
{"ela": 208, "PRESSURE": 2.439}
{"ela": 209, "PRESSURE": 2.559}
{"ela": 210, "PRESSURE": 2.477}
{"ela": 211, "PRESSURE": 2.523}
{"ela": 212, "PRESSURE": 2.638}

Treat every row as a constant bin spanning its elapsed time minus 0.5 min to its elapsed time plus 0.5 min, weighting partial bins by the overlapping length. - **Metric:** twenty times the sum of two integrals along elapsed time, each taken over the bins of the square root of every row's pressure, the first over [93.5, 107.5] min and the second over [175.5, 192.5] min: 1039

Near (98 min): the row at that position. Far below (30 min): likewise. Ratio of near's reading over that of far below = 0.98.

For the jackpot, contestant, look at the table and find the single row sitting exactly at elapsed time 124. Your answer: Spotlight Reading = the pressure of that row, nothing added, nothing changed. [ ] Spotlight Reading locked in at 2.494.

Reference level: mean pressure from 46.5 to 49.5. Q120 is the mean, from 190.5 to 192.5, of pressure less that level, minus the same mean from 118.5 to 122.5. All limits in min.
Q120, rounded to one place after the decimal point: 0.5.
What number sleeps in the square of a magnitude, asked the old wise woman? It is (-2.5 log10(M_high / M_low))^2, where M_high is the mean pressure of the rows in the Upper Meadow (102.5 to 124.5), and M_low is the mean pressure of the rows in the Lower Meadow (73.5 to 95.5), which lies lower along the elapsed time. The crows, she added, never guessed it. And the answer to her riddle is 0.0013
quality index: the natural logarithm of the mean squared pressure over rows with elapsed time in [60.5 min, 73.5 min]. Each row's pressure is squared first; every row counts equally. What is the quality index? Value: 1.87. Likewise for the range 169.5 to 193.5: 2.15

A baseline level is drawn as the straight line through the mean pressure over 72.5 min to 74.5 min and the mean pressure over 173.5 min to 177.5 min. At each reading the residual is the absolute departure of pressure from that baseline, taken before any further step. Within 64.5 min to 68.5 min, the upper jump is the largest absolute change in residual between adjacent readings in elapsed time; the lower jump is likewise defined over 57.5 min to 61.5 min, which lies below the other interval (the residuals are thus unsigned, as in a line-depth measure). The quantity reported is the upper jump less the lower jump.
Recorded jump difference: -0.013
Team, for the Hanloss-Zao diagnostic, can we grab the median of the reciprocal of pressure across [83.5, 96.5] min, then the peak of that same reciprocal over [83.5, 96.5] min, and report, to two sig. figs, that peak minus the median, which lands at 0.024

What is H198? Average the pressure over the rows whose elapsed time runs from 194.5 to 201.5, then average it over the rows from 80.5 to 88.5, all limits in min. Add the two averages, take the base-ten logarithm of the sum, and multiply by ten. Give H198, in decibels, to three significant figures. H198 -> 7.30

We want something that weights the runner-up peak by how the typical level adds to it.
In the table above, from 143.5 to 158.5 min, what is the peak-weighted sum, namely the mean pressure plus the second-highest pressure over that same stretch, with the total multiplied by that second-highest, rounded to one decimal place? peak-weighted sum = 13.7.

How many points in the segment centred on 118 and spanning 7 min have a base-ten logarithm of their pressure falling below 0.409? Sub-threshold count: 2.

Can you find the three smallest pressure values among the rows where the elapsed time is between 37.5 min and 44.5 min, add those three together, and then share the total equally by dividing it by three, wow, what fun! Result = 2.49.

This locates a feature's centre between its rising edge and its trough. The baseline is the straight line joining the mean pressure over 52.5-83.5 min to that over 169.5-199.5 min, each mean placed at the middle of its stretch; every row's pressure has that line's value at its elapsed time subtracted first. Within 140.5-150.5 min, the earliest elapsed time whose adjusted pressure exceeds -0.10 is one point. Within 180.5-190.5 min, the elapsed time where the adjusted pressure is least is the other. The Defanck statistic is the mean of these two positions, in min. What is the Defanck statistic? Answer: 166.0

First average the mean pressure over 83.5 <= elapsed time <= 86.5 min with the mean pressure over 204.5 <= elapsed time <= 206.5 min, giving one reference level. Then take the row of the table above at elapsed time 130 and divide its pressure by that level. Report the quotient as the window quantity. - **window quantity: 1.11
